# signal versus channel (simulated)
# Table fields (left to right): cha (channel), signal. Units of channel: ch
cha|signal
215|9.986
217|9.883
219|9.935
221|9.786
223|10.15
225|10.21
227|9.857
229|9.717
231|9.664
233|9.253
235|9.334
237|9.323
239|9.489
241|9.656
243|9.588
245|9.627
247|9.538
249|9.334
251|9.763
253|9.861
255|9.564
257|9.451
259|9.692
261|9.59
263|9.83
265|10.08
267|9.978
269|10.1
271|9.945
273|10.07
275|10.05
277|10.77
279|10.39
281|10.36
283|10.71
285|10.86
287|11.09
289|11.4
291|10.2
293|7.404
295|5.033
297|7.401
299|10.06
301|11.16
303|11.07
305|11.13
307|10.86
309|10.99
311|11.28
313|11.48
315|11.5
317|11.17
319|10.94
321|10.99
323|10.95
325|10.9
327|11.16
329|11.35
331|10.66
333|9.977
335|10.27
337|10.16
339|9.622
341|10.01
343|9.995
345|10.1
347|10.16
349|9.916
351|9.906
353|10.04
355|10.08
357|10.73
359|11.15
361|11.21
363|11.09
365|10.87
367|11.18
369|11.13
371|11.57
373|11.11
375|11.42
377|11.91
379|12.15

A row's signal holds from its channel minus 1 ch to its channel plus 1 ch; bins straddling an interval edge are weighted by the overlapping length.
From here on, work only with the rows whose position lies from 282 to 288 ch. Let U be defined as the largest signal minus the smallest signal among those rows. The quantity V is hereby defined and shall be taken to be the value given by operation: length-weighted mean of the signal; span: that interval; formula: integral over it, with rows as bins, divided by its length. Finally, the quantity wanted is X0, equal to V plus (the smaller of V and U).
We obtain 11.3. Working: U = 0.38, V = 10.9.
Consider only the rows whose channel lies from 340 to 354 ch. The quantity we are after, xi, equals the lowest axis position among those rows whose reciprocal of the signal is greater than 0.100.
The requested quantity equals 343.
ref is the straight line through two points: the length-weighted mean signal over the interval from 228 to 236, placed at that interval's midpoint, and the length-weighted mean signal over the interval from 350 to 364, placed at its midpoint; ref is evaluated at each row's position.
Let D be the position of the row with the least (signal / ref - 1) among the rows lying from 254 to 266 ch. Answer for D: 257 ch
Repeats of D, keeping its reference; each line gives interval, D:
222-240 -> 233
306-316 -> 307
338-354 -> 339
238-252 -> 249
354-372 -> 355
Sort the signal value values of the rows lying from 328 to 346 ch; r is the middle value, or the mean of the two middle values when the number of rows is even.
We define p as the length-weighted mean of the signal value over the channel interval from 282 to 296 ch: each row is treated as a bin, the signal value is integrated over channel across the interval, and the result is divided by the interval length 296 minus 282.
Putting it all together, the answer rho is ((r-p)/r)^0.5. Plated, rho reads 0.24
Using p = 9.5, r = 10.1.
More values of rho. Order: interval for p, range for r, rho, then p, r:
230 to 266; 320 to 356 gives 0.23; 9.6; 10.1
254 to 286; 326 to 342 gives 0.11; 10.1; 10.2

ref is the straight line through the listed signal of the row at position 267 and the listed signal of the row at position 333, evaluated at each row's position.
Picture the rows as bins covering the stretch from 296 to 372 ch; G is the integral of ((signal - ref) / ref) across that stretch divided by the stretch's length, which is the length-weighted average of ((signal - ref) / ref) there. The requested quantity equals 0.07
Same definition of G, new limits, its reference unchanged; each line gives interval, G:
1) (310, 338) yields 0.09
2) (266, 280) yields 0.02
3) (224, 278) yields -0.02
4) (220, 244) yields -0.03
